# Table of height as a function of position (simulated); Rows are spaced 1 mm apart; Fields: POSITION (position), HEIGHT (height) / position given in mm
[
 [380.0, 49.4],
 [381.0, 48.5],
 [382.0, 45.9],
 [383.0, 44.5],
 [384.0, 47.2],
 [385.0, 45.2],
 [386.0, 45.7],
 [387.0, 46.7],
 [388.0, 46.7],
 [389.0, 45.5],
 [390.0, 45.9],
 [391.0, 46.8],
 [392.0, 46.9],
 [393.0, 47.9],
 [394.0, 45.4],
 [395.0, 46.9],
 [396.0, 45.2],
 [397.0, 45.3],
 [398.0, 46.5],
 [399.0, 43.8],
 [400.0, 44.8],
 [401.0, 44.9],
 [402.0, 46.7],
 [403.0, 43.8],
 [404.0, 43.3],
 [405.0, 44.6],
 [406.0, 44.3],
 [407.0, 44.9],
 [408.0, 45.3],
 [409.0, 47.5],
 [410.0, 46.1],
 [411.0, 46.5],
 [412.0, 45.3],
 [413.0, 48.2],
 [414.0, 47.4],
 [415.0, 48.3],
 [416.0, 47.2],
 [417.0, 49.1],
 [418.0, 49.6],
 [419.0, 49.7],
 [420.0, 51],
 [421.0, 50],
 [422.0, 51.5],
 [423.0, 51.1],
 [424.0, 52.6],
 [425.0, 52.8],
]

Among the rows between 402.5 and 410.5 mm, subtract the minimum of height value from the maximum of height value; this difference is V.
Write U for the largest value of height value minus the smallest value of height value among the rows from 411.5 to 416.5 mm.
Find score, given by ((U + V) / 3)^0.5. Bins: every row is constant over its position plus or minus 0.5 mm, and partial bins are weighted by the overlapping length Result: 1.5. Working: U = 3.0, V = 4.2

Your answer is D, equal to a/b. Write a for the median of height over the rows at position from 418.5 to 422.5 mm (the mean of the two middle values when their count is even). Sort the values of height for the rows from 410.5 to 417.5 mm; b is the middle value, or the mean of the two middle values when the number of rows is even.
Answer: 1.07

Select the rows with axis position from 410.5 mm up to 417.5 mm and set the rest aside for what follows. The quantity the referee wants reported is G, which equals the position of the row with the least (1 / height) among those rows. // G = 417.0 mm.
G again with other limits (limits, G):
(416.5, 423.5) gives 422.0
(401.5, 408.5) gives 402.0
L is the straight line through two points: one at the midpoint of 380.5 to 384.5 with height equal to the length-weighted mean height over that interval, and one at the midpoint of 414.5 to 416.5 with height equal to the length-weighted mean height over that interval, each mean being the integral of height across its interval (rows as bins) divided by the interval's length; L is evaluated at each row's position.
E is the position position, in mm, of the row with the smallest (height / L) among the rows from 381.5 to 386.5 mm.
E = 383.0 mm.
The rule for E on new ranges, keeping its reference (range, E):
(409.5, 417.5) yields 412.0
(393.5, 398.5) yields 396.0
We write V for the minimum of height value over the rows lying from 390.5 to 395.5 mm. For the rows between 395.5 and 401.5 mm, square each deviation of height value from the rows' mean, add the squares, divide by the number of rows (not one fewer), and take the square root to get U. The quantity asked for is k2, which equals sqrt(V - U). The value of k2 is 6.678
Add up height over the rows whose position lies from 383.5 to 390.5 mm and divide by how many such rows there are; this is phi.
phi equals 46.1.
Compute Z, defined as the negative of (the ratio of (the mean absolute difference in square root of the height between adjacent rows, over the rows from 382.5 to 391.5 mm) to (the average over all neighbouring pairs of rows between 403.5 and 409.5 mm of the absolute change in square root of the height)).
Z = -1.12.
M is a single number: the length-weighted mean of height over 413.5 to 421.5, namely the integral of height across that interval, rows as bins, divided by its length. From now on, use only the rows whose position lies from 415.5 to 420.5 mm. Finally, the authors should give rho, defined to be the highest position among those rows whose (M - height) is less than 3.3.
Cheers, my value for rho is 420.0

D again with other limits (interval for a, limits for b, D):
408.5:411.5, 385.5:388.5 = 1.00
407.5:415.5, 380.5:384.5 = 1.01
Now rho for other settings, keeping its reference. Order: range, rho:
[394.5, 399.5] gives 398.0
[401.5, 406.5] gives 402.0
